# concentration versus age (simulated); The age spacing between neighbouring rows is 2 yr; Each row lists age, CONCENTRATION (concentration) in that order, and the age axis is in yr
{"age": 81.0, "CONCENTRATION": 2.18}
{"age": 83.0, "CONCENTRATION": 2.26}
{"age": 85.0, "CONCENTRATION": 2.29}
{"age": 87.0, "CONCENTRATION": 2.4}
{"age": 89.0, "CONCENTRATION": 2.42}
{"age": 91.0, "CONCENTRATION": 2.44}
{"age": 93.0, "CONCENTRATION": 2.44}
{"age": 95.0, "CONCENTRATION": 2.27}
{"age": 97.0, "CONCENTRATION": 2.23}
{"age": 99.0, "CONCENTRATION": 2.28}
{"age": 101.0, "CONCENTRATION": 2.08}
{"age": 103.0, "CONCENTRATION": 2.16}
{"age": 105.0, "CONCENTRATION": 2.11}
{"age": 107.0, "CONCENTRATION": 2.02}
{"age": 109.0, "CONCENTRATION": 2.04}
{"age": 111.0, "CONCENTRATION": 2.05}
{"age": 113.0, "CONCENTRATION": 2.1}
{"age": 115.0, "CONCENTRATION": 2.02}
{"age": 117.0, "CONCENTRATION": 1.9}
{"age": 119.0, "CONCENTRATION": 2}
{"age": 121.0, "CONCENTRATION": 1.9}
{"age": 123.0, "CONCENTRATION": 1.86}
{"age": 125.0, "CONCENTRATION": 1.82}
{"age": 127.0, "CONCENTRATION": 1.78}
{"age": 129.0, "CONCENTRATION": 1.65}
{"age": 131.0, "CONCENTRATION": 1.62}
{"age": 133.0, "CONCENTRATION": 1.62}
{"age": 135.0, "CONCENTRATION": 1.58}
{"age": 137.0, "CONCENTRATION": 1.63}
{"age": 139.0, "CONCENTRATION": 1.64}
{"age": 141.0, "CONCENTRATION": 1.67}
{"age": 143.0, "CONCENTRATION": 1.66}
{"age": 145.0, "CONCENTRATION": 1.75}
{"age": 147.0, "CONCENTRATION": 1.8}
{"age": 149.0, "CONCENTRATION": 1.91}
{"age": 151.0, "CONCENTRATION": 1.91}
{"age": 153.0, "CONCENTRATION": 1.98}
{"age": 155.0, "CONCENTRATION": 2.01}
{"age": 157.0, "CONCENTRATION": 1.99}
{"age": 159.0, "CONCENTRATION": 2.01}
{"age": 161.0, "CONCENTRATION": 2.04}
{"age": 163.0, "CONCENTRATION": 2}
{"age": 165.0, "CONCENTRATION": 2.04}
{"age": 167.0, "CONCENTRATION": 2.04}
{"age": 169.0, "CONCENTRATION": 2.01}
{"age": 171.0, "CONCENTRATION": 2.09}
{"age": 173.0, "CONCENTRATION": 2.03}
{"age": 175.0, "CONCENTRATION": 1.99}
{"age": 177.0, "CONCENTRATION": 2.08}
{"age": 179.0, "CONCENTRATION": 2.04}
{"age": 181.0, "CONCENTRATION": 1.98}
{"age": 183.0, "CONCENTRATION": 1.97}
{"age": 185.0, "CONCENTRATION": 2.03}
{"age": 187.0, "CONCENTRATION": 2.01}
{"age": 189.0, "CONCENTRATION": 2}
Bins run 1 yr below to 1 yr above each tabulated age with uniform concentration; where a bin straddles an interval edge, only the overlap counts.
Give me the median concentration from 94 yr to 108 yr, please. 2.16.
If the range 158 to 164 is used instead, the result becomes 2.01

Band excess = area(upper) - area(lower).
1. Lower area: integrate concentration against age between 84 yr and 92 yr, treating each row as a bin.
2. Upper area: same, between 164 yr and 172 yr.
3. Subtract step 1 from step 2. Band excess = -3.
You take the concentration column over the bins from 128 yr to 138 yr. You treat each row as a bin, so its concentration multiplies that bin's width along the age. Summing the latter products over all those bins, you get 16.2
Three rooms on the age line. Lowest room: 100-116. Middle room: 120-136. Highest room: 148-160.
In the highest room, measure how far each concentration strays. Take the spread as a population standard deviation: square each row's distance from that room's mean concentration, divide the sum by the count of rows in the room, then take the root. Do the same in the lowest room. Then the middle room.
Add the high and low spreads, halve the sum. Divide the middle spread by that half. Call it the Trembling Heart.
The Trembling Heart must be 2.6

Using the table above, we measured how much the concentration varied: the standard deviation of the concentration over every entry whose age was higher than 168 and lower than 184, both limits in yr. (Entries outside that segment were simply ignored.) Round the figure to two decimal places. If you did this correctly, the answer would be 0.04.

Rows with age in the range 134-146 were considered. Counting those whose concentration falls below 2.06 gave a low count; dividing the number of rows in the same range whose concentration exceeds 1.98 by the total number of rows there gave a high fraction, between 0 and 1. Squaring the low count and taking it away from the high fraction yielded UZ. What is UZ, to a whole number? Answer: -36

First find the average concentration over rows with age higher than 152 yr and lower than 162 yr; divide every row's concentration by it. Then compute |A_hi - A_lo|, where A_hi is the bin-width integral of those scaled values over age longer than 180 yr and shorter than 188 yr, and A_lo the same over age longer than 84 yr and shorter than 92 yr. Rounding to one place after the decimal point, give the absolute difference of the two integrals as 1.6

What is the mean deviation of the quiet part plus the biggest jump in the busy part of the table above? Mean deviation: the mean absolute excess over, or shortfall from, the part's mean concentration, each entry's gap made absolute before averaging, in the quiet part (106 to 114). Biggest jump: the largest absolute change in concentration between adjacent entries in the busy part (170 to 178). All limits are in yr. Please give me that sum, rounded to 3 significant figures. 0.114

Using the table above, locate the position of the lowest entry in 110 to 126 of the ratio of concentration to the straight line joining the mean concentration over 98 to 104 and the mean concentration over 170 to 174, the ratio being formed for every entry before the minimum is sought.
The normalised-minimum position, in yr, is 125.0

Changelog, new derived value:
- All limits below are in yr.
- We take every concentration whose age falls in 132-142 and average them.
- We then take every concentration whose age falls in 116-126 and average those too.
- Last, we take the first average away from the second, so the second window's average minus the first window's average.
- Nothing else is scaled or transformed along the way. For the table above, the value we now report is 0.27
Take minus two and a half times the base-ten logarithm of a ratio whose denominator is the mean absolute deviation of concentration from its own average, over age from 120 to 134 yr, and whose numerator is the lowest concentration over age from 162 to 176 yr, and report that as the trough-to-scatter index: -3.2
